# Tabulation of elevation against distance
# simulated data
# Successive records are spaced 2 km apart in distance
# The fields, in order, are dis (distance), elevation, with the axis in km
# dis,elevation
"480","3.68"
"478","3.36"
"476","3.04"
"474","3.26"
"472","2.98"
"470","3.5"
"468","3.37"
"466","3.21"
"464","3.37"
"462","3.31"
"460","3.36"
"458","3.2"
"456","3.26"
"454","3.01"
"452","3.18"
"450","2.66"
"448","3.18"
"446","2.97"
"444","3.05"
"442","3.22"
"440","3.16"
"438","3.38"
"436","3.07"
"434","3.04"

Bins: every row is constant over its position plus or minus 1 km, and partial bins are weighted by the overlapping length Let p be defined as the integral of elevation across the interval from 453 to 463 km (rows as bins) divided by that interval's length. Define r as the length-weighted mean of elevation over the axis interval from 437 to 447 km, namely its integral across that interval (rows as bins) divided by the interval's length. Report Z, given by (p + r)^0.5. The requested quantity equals 2.53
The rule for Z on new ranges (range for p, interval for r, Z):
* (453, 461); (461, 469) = 2.55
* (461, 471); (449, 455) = 2.51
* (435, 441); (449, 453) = 2.47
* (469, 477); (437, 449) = 2.52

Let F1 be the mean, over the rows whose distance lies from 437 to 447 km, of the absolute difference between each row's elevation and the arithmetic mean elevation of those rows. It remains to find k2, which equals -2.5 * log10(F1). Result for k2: 2.3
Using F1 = 0.12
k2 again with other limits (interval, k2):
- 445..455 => 2.1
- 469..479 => 1.9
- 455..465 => 3.1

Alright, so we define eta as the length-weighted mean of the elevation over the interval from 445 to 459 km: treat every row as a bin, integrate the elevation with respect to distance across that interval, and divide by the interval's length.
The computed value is 3.07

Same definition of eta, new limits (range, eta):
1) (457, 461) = 3.28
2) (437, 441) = 3.27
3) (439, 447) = 3.10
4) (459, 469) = 3.32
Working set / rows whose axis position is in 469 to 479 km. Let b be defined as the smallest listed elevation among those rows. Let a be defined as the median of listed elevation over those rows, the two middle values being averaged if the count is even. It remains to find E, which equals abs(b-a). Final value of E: 0.3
